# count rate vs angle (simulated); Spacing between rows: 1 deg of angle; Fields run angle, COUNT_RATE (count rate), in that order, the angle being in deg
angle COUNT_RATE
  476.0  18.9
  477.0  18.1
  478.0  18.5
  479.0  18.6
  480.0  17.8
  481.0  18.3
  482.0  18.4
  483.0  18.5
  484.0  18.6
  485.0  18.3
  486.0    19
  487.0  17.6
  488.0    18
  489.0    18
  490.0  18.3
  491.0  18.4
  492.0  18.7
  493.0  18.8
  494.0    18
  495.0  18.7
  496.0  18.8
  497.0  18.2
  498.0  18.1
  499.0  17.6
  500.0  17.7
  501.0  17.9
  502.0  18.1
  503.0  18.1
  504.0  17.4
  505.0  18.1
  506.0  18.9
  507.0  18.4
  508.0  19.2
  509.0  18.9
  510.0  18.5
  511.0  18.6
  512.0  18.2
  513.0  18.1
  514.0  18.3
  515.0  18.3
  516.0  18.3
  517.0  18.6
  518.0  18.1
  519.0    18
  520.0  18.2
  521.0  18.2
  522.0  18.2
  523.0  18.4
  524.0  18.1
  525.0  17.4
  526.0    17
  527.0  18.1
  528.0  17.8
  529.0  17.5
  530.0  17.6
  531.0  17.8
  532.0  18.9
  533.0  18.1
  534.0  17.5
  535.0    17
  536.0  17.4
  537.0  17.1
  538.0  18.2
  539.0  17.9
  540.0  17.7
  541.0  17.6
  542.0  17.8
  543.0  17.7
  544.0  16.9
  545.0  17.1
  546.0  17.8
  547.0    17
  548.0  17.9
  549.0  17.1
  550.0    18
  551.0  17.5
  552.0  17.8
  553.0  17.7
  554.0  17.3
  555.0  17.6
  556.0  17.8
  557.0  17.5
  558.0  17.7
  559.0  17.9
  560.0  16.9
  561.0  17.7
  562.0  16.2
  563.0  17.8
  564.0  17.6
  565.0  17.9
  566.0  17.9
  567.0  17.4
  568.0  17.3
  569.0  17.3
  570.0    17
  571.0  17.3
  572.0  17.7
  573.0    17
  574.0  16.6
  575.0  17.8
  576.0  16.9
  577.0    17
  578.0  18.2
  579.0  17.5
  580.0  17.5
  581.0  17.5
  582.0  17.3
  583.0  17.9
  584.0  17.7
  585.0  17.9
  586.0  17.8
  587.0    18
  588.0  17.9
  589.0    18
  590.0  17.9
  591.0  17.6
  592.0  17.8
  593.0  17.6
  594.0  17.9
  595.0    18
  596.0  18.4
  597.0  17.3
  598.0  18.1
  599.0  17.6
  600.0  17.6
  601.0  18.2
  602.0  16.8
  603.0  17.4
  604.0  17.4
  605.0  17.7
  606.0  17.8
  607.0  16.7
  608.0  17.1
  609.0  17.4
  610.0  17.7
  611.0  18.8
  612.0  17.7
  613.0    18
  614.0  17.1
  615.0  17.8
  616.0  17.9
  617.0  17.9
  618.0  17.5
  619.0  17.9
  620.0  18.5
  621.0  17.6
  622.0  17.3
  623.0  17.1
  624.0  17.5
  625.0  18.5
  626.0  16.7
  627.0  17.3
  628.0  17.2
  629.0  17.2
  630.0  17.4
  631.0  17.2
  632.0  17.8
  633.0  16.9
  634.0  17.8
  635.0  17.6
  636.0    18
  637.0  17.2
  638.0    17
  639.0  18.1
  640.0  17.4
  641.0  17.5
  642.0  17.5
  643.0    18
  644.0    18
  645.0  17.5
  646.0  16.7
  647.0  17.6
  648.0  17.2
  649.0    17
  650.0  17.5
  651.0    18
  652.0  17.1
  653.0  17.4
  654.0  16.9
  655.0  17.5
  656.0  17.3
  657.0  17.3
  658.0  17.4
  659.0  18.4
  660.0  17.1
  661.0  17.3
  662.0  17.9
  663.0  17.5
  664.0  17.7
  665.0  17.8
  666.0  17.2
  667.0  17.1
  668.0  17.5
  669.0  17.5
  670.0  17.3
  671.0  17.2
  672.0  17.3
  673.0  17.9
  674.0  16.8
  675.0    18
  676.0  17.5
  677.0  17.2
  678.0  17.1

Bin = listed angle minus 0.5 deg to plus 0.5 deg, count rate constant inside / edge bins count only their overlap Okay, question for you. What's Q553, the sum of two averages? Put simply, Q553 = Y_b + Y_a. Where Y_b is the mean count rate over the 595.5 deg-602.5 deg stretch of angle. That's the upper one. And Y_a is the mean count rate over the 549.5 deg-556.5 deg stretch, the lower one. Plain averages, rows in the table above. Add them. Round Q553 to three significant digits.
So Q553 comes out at 35.4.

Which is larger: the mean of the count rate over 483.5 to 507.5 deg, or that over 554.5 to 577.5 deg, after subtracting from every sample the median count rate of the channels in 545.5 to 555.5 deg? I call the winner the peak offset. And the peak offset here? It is 0.59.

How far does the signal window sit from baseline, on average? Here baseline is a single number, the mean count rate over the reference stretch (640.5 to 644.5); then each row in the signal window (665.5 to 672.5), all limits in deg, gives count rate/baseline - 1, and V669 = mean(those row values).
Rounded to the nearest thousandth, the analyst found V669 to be -0.025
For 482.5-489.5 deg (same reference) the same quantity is 0.030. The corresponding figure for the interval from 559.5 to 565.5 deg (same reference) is -0.023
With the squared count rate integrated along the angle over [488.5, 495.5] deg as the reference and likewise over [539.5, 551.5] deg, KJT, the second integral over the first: 1.5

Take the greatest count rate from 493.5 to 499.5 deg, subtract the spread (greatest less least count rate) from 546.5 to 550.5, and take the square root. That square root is 4.22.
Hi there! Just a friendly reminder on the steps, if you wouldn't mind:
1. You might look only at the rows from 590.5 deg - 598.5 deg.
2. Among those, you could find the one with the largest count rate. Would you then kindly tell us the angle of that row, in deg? 596.0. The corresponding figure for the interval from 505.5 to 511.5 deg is 508.0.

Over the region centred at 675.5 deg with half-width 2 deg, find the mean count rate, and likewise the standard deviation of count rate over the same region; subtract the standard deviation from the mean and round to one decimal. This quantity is 16.9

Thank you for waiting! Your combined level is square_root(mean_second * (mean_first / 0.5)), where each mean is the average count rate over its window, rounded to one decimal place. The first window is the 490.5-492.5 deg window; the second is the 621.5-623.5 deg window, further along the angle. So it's 25.3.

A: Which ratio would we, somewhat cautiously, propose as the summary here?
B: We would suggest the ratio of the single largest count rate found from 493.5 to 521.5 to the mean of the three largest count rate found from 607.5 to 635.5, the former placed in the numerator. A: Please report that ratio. 1.032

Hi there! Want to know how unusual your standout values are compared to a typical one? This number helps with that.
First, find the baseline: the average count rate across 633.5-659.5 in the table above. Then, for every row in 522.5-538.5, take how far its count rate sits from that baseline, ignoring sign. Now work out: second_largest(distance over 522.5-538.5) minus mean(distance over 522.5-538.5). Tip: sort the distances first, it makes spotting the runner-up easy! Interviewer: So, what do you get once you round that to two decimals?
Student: 0.46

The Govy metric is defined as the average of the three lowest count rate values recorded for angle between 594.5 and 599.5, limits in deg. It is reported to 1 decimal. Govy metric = 17.6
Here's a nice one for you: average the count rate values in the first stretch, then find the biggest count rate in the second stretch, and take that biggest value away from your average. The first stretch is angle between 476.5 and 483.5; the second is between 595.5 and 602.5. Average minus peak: -0.1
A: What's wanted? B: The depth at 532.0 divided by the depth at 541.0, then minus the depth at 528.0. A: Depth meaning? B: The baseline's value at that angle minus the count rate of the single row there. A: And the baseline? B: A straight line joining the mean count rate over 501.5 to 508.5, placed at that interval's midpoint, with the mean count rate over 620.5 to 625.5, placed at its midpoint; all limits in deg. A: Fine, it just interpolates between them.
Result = -2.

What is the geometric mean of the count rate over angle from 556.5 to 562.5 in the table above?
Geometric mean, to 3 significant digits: 17.3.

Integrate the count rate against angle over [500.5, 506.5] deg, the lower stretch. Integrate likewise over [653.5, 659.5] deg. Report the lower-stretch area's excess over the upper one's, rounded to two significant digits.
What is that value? 3.7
